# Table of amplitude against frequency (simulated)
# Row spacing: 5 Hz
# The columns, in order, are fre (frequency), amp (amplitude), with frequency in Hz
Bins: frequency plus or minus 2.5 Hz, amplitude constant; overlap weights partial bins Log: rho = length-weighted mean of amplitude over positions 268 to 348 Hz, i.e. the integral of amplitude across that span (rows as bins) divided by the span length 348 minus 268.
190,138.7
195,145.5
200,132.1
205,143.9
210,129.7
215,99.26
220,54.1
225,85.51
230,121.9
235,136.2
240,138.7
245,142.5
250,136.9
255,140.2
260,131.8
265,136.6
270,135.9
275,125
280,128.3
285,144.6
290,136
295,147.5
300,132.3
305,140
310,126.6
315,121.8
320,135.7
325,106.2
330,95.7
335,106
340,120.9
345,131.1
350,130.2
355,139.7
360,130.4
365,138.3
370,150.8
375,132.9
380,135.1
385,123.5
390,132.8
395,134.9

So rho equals 127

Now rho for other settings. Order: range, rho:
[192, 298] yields 128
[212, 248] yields 112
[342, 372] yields 136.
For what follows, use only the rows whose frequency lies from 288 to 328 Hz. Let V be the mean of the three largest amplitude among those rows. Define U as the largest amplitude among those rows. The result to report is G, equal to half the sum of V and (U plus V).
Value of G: 215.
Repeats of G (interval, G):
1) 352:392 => 218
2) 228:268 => 212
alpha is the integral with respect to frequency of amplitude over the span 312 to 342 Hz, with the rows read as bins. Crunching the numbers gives 3434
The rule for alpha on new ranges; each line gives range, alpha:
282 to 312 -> 4136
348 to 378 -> 4114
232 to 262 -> 4127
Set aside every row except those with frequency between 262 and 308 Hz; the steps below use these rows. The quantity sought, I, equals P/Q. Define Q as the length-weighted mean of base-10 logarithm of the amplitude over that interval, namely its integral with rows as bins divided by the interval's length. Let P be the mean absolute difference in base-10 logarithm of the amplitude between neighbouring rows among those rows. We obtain 0.0138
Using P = 0.029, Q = 2.133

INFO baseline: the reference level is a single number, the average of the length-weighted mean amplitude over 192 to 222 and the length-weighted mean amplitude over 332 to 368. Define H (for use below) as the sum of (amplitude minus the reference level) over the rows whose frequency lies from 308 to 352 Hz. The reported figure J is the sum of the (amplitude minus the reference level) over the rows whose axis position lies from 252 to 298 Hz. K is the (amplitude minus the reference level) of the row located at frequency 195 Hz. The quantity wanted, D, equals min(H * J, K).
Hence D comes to -4193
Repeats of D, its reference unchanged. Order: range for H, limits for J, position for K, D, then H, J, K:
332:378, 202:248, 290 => -4100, 70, -59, 13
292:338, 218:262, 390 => -29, 1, -23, 9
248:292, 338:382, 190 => 15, 105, 99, 15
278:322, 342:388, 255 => 17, 102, 101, 17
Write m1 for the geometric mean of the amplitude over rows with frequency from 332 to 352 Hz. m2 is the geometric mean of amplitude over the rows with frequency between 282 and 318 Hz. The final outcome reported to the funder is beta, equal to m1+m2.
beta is 257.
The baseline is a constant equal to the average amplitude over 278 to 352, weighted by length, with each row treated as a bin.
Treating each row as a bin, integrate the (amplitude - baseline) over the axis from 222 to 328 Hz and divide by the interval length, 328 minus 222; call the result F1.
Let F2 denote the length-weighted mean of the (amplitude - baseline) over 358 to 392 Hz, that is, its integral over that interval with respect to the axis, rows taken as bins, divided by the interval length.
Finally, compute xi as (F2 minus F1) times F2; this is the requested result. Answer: 36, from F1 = 4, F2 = 8.1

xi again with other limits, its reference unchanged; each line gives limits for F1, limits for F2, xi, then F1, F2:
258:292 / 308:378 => 5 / 7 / -0.6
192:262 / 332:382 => 30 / -3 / 4.3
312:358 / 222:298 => 57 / -6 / 5.2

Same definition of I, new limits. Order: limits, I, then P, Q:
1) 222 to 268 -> 0.0173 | 0.036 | 2.106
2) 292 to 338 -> 0.0225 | 0.047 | 2.088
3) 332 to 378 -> 0.0162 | 0.034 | 2.115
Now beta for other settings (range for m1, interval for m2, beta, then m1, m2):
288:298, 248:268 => 278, 142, 136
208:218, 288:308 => 252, 113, 139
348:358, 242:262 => 273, 135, 138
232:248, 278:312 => 275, 139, 136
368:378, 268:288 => 275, 142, 133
